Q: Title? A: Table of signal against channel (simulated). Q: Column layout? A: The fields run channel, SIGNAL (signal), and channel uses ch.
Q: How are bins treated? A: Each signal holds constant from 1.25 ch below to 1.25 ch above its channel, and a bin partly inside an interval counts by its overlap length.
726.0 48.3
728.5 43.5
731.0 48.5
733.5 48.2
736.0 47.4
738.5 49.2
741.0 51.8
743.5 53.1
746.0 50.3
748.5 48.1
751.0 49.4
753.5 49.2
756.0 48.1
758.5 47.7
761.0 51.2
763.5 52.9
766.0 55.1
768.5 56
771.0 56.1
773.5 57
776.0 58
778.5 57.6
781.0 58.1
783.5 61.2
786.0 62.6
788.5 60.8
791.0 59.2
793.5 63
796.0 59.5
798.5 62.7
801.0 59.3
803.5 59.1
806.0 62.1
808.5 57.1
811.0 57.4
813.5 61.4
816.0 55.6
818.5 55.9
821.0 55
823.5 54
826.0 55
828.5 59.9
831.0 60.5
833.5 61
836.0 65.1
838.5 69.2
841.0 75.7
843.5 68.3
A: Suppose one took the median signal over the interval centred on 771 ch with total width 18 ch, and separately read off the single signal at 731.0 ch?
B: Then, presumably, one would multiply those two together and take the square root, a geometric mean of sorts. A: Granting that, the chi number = 52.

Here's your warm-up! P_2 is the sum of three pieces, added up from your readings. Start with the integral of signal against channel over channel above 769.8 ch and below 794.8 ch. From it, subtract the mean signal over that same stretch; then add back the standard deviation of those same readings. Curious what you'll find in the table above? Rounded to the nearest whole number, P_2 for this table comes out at 1427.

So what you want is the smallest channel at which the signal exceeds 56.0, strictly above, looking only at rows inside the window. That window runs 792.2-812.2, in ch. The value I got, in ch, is 793.5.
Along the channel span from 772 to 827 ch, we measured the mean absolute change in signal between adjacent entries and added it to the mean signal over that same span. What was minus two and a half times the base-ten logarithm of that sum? -4.46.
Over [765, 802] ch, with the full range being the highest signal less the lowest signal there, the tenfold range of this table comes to 79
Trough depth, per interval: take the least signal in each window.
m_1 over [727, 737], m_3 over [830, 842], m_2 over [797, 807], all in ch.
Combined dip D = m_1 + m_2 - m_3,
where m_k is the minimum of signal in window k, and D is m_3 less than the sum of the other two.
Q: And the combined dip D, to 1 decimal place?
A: 42.1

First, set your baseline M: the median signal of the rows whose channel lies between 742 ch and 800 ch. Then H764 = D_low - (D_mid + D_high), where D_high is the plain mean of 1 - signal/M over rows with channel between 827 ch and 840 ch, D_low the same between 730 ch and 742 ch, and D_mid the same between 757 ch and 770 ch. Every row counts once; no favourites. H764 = 0.19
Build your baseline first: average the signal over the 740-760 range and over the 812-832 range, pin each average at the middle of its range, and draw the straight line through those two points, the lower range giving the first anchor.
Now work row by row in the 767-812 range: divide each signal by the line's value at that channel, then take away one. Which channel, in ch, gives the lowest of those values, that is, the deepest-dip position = 808.5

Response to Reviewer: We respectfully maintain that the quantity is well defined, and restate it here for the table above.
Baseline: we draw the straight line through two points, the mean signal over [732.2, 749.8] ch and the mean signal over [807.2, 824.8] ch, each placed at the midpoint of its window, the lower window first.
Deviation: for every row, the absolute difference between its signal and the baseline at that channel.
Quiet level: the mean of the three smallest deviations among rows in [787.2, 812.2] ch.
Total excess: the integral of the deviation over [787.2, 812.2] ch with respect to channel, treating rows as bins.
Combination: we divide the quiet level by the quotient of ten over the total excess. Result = 24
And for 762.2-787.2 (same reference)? 30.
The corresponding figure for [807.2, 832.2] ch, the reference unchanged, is 6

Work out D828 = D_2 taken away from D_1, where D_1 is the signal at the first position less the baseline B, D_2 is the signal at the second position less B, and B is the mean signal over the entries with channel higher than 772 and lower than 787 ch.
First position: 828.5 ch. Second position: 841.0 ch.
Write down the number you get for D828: -16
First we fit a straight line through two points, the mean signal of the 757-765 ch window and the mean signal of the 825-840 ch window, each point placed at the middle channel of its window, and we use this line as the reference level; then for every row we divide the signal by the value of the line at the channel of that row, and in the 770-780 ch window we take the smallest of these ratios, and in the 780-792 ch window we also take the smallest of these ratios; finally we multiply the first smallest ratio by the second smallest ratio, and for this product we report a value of 1.15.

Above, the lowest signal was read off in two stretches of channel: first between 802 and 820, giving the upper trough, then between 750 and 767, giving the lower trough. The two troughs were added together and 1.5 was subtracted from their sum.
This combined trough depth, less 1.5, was 101.8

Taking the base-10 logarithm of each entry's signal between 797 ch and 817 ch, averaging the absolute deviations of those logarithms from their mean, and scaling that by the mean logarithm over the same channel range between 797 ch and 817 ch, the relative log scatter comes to 0.0084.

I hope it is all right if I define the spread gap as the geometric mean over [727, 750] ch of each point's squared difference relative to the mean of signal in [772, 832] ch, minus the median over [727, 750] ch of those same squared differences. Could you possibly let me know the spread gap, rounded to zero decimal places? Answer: -15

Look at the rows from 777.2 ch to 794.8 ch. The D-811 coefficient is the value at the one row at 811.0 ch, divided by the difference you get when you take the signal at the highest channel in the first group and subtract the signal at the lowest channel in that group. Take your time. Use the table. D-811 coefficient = 10.6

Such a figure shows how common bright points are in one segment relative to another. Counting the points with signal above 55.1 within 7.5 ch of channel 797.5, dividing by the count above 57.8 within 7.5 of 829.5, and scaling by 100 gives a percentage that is 150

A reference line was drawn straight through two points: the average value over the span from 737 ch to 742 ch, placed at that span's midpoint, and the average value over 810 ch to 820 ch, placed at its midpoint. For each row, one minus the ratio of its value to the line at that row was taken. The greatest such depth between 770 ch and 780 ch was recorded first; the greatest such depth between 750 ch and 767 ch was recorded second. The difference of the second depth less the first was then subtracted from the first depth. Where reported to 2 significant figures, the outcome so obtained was -0.19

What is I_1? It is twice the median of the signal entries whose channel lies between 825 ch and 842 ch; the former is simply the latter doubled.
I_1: 122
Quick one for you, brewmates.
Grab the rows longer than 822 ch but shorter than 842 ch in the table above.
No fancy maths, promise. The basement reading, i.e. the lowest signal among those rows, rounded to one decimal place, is 54.0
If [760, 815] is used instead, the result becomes 51.2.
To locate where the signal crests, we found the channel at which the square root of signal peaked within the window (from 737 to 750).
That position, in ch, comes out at 743.5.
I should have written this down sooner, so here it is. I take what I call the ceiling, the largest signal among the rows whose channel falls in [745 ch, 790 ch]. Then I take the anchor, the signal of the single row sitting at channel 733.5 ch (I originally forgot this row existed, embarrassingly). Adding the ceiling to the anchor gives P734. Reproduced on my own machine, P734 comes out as 111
